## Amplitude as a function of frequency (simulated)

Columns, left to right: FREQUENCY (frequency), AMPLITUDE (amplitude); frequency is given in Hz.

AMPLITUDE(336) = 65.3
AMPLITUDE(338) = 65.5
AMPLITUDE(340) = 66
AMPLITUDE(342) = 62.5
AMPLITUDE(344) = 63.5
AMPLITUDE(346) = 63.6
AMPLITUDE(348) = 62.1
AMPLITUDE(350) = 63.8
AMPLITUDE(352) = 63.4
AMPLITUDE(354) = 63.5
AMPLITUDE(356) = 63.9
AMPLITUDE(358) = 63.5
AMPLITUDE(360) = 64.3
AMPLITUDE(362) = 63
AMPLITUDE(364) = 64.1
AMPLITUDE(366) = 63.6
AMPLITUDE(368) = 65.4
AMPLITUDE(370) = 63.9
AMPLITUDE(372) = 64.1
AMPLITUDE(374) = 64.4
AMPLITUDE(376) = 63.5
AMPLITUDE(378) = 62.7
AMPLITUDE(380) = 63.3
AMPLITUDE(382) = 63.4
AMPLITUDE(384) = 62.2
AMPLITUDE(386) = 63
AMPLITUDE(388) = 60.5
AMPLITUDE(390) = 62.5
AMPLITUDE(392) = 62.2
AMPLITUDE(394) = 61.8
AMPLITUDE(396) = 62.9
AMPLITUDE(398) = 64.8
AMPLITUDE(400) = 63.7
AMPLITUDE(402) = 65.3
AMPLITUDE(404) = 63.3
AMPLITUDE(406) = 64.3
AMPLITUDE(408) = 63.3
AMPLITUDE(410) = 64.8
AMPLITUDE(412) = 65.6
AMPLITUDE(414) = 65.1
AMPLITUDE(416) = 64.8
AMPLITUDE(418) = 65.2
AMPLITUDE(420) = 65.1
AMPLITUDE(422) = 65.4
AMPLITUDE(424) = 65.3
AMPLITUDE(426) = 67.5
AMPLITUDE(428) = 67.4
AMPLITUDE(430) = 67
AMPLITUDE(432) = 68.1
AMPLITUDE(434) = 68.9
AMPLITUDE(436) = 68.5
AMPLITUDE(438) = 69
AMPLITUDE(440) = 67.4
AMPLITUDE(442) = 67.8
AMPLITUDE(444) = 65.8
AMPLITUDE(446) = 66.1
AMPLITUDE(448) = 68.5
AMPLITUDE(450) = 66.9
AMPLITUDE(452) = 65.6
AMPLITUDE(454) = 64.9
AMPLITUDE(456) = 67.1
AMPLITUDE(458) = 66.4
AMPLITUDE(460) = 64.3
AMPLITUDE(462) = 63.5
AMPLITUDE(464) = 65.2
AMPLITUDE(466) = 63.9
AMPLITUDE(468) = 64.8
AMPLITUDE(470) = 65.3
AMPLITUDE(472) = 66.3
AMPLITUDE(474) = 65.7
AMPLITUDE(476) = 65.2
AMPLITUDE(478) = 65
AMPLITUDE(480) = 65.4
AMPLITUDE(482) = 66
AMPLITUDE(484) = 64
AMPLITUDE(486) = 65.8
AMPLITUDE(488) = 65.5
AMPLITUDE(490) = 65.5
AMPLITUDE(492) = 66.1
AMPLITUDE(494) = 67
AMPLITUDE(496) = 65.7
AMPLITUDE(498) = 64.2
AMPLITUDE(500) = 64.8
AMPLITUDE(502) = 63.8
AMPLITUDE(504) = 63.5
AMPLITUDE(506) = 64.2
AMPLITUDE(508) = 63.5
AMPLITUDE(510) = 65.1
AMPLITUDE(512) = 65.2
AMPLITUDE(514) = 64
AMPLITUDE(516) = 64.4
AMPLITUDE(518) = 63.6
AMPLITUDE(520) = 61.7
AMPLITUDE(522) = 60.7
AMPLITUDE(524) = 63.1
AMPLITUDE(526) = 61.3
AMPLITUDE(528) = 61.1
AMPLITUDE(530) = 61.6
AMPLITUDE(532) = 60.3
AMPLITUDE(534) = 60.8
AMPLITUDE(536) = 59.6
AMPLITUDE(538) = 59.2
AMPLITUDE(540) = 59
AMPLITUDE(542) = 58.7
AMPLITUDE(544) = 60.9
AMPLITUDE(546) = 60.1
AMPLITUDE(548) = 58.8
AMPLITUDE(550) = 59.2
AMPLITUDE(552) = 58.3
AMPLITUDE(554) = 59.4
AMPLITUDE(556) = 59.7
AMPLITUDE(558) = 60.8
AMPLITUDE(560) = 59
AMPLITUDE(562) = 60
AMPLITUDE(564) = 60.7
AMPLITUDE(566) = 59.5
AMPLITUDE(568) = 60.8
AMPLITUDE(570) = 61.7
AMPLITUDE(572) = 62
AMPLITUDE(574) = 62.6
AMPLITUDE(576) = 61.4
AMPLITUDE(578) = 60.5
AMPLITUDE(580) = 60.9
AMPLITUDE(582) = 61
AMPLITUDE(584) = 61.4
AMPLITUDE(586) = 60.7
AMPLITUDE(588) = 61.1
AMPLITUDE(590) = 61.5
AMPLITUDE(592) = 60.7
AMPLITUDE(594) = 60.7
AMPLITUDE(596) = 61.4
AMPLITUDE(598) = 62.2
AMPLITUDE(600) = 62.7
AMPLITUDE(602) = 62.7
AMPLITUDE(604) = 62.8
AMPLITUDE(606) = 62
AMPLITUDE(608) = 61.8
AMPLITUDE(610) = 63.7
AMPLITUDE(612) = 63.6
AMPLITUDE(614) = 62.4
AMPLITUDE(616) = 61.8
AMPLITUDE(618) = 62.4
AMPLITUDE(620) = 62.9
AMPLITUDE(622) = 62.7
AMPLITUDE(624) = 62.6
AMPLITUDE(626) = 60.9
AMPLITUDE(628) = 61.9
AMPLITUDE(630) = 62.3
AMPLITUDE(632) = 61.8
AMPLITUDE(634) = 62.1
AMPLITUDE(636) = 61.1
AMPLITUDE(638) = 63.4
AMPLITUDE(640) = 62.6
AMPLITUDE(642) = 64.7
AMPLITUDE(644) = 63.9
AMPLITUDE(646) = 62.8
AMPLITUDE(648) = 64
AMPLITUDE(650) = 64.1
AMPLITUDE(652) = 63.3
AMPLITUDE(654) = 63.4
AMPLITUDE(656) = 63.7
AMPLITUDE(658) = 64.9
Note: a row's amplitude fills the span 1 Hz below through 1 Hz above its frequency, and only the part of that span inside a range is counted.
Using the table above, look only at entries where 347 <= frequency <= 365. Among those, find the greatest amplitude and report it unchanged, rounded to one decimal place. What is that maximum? 64.3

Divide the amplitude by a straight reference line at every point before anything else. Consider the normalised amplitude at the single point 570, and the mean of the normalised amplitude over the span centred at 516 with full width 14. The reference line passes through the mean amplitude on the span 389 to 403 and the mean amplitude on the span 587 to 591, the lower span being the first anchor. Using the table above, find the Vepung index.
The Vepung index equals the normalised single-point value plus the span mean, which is 2.03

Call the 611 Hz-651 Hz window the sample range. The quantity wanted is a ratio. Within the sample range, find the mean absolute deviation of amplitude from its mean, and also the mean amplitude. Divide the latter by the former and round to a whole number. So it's 80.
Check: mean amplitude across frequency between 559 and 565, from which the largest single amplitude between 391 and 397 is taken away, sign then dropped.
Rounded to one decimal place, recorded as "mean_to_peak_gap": 3.0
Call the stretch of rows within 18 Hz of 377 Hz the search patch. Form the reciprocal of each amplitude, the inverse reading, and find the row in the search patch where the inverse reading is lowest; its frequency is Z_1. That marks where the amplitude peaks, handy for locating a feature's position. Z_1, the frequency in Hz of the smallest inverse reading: 368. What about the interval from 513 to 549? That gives 516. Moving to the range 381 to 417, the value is 412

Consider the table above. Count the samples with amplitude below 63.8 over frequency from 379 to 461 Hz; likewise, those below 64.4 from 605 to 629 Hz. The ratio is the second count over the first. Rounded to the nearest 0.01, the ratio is 1.00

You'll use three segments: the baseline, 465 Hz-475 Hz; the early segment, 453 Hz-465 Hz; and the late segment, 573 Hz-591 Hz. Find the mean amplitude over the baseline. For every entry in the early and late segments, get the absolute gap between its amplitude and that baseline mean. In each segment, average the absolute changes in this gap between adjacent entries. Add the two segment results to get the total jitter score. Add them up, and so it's 1.58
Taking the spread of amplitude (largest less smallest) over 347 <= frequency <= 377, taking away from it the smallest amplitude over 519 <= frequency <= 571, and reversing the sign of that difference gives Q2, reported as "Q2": 55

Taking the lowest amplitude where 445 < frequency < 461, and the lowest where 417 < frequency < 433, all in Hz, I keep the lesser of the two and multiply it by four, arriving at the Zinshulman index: 257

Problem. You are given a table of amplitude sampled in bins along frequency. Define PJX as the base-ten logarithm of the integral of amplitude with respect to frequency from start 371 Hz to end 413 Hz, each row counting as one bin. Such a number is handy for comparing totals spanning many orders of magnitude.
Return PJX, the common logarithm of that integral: 3.43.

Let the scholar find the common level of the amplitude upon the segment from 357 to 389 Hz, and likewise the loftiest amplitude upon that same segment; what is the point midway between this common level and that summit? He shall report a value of 64.4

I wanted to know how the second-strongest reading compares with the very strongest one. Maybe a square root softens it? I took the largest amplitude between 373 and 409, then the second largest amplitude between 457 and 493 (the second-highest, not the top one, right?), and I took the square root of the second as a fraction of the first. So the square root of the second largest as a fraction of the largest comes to 1.01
